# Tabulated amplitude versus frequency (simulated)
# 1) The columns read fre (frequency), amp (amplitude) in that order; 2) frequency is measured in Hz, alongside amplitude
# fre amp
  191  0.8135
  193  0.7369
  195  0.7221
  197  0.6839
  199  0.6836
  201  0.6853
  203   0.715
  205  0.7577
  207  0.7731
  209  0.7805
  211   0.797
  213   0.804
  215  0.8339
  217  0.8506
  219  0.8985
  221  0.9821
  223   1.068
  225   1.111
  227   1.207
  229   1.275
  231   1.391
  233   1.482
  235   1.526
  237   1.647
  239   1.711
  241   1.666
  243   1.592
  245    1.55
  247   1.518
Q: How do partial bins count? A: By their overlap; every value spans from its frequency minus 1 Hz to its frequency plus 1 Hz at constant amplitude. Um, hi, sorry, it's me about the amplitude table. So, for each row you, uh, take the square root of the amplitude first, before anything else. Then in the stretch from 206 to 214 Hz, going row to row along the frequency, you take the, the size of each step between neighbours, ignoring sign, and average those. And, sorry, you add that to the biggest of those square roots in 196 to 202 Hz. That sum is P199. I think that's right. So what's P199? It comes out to 0.83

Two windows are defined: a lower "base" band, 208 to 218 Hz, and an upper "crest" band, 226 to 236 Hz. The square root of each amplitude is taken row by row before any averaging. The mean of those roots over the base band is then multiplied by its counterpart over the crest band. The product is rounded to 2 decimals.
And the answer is 1.06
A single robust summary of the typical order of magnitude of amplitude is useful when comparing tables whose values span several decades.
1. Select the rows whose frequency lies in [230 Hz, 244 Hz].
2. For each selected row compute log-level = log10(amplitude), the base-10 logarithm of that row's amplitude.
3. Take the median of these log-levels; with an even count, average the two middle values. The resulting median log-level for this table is 0.202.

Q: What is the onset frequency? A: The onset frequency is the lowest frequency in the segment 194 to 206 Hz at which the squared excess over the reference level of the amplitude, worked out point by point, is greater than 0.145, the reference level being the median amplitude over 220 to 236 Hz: 195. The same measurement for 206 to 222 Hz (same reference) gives 207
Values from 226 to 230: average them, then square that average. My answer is 1.5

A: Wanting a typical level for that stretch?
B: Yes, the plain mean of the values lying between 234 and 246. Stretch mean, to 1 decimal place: 1.6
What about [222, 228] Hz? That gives 1.1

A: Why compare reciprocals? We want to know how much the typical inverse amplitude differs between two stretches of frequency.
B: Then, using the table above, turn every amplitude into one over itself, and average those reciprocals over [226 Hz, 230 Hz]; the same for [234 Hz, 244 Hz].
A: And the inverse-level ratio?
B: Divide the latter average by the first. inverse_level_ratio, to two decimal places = 0.76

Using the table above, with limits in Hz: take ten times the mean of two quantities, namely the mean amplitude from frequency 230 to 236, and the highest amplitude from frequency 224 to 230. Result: 13.7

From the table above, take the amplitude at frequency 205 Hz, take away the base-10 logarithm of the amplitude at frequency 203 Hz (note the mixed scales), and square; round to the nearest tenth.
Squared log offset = 0.8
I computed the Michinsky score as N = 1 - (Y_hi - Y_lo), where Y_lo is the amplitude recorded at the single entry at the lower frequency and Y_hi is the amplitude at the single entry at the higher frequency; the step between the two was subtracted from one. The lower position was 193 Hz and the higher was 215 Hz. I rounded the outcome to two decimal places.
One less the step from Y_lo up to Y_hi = 0.90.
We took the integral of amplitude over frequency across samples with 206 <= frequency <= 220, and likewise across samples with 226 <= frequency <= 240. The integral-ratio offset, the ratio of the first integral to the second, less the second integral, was -19.9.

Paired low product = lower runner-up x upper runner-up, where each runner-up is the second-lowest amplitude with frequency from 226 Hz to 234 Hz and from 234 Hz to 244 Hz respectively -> 2.0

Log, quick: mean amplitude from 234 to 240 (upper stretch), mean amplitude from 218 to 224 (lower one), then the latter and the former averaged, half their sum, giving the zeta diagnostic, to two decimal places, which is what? 1.31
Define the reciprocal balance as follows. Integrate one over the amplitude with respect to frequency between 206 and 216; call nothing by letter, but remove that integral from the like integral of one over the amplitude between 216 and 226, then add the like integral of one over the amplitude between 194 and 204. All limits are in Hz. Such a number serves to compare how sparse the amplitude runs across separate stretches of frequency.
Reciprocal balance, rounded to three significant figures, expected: 12.1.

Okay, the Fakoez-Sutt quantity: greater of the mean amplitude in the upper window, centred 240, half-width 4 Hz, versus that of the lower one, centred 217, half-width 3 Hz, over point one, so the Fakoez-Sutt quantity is 16.5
